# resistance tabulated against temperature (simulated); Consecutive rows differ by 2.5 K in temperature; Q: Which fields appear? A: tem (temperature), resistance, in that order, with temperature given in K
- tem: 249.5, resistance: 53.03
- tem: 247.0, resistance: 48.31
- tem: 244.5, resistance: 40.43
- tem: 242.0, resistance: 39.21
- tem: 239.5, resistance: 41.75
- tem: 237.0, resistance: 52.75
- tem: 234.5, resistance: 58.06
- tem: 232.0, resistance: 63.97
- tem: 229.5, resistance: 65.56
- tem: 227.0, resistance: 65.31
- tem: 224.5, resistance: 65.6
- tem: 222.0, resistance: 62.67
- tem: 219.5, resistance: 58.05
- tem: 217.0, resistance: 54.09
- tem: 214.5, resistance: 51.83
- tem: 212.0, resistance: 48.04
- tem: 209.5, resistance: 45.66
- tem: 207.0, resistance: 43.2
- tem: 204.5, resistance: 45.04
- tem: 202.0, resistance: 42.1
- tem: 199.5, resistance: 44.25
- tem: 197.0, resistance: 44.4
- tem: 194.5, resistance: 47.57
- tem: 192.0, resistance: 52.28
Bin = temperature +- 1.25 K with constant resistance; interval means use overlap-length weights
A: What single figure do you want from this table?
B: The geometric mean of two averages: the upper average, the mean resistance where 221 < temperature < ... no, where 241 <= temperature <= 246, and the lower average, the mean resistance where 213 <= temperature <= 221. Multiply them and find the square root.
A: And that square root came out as 47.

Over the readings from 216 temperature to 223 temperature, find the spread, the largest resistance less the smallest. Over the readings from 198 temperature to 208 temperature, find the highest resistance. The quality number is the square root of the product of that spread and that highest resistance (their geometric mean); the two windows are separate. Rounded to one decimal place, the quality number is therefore 19.7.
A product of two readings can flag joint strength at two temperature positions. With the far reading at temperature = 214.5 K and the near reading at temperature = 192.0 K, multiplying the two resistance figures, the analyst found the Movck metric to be 2710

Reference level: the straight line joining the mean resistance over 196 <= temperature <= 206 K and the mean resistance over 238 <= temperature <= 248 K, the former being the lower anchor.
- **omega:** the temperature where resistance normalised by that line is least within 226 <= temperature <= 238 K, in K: 237.0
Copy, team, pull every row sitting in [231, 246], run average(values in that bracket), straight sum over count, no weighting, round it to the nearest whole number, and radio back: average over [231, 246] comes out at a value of 49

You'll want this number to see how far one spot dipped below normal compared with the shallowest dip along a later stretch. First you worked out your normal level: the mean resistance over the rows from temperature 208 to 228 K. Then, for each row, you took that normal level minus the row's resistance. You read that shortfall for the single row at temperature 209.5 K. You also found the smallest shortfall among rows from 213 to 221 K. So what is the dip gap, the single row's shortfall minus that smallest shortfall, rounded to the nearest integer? 12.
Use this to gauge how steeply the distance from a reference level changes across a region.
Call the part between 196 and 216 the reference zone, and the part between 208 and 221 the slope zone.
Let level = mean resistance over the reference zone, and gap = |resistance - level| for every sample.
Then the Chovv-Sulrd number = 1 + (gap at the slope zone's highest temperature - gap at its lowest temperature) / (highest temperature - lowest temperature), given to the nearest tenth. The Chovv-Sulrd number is 2.2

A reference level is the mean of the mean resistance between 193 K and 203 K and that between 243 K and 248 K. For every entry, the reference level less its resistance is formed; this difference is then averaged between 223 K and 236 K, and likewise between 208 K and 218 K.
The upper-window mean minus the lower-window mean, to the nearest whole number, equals -14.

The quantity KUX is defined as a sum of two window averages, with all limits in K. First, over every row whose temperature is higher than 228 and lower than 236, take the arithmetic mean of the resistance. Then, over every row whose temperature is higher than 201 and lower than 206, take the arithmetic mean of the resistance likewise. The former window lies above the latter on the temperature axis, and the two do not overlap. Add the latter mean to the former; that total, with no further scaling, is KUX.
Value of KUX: 106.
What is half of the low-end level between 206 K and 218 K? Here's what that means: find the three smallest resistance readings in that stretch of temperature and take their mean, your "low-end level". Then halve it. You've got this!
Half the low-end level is 22.8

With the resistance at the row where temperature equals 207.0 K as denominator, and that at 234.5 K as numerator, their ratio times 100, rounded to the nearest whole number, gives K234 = 134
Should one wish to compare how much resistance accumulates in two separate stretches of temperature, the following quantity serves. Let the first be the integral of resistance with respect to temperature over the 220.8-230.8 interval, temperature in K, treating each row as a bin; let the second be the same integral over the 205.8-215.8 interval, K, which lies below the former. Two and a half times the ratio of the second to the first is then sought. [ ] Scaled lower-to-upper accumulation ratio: 1.82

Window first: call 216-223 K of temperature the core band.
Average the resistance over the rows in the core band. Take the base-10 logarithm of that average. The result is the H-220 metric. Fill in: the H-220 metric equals 1.77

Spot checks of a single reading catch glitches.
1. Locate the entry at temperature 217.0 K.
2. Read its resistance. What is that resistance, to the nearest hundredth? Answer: 54.09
